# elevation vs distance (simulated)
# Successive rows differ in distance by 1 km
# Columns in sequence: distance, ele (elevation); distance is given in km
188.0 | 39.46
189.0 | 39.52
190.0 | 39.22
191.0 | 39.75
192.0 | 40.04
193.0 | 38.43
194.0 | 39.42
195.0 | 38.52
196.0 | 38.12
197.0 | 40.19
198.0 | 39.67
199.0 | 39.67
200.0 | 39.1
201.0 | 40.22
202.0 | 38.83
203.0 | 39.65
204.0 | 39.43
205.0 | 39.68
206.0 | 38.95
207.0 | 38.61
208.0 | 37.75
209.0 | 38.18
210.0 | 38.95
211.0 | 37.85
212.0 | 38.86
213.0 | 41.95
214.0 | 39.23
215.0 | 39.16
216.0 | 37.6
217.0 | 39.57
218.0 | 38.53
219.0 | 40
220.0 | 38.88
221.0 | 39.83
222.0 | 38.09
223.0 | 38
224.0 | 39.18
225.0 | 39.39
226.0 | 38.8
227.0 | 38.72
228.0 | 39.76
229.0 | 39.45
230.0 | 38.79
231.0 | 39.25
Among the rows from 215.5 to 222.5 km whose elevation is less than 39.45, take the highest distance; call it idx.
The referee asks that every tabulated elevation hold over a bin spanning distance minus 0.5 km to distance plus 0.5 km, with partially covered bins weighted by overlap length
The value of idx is 222.0 km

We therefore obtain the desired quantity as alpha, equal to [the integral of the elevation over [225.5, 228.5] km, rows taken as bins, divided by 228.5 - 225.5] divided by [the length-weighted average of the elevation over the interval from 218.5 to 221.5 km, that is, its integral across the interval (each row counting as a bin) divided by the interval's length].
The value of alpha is 0.99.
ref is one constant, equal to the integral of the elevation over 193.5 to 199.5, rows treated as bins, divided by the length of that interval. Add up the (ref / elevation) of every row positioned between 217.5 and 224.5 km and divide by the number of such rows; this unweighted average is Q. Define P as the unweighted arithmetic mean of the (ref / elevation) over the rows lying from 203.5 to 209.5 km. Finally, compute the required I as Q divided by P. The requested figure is 1.00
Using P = 1.013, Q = 1.009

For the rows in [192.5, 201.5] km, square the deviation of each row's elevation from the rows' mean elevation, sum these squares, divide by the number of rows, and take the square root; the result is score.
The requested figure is 0.72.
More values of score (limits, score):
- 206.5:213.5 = 1.33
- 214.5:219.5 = 0.84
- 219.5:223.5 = 0.74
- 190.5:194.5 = 0.61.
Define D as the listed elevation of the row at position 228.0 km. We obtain 39.76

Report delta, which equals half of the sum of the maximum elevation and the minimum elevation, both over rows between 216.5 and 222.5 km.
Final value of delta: 39.0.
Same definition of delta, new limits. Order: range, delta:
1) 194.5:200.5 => 39.2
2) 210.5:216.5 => 39.8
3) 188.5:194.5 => 39.2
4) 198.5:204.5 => 39.5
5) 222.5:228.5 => 38.9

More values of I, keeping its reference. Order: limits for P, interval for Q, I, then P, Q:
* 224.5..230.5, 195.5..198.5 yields 1.00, 1.003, 0.999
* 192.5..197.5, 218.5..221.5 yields 0.98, 1.009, 0.992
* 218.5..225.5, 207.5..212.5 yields 1.02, 1.006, 1.025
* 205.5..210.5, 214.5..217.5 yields 0.99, 1.020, 1.013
